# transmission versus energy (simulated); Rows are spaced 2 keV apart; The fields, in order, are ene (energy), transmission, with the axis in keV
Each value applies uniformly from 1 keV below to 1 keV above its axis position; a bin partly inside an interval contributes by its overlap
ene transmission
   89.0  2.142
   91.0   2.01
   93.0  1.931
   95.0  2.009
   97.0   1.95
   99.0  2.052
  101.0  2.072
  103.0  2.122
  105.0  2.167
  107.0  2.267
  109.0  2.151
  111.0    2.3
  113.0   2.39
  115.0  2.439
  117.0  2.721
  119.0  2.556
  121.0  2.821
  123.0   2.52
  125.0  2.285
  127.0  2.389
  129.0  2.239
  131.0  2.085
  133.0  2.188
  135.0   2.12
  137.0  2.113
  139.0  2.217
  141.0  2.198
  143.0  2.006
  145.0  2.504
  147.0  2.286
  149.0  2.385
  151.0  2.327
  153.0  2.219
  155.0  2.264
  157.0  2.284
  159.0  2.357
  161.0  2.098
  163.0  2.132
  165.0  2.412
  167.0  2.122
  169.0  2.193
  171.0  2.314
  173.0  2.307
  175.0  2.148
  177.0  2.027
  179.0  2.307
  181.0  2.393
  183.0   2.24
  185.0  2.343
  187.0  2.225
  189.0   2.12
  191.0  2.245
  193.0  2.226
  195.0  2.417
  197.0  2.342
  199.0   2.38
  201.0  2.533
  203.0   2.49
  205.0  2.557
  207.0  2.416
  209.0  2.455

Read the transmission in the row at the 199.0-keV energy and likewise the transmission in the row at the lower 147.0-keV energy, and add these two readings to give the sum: 4.7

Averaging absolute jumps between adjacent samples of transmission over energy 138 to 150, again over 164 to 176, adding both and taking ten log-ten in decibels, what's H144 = -4.8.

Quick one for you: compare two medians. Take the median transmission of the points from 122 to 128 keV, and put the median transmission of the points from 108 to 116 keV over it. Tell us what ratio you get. 0.98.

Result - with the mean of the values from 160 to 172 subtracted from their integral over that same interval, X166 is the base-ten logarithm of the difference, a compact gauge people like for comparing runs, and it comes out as 1.39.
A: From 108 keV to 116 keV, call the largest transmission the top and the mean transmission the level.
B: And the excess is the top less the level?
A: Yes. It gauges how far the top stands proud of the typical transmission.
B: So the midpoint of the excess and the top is 1.28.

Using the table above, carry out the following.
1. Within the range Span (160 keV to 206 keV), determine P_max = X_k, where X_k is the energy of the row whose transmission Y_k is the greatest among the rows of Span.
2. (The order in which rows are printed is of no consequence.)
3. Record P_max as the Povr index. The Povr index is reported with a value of 205.0 keV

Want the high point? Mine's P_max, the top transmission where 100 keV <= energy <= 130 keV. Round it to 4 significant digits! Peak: 2.821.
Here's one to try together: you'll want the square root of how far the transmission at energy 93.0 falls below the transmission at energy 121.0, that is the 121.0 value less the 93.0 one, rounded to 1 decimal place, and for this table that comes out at 0.9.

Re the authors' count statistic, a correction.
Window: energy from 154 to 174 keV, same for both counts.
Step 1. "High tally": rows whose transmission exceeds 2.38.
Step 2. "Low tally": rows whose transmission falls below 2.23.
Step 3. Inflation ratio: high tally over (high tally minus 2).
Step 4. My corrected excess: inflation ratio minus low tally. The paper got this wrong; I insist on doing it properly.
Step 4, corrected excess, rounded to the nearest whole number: -5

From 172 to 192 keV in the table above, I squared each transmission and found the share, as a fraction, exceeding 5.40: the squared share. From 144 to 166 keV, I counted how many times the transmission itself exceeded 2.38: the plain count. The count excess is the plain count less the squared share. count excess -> 2.8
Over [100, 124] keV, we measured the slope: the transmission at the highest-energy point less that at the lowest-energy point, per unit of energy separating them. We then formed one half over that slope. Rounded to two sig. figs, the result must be 25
